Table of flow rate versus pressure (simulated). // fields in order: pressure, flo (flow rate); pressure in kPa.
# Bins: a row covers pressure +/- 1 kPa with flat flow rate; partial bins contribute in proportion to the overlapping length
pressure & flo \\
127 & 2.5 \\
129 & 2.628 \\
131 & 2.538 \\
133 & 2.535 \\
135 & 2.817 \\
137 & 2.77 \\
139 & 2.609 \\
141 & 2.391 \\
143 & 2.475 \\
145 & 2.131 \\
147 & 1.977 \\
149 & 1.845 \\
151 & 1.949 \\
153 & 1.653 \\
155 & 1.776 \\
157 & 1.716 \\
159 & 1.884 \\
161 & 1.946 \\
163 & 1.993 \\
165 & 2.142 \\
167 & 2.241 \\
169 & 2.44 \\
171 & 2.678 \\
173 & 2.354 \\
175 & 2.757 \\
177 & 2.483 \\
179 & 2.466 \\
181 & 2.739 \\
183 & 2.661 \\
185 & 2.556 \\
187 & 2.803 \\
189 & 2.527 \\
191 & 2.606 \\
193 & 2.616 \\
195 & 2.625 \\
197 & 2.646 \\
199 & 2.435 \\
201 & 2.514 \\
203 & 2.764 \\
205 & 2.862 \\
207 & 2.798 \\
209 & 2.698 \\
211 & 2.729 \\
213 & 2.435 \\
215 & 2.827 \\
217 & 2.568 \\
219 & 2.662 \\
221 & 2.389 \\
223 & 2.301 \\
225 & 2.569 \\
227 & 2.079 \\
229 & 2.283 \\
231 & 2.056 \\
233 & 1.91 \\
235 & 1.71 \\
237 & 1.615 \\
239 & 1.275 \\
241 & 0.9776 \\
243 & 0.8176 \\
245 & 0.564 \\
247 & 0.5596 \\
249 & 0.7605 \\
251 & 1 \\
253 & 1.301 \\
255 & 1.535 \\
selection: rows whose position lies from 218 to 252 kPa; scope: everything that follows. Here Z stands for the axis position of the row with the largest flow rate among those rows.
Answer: 219 kPa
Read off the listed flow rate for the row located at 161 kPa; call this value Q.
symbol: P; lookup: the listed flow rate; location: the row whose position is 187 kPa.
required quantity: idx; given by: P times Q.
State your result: 5.5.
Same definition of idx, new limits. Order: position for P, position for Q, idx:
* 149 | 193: 4.8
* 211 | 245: 1.5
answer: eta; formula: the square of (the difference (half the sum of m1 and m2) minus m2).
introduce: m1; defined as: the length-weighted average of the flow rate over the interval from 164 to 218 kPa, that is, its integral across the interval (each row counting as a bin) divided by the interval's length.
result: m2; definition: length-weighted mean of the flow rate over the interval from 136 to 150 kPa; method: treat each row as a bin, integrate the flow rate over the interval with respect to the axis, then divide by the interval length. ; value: 0.02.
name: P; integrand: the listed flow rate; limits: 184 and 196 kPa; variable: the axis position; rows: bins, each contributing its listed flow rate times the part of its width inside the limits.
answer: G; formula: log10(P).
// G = 1.50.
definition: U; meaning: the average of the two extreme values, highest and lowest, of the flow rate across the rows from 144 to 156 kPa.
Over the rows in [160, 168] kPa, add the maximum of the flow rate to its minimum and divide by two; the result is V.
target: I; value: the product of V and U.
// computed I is 4.0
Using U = 1.9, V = 2.09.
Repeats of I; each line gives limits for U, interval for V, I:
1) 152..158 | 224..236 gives 3.7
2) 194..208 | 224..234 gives 5.9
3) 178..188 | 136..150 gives 6.1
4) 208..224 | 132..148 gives 6.1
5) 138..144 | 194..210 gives 6.6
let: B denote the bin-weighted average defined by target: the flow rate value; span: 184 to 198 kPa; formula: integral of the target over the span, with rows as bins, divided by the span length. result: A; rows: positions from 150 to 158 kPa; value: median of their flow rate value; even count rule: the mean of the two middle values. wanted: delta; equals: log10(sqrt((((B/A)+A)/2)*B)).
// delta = 0.315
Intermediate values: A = 1.7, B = 2.63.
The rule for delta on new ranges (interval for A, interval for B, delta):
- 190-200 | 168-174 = 0.324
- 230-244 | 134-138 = 0.335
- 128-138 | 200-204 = 0.340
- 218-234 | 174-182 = 0.326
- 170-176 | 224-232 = 0.298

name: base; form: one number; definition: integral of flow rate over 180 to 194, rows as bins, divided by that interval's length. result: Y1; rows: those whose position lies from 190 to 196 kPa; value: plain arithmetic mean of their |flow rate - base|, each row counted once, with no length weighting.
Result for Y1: 0.03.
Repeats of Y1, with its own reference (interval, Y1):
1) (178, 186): 0.09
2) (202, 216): 0.15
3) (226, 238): 0.70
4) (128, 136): 0.10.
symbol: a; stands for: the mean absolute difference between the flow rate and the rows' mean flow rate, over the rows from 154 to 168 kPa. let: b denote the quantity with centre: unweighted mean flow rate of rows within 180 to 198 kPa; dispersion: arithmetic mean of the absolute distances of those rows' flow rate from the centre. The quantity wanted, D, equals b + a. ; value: 0.21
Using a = 0.14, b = 0.06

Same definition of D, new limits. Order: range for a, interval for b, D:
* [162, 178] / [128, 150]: 0.45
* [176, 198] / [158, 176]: 0.33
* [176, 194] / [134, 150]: 0.38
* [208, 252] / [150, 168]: 0.82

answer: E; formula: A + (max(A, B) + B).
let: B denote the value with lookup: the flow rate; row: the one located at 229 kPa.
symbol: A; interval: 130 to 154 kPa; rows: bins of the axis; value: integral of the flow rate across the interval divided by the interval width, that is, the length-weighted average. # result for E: 6.9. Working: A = 2.31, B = 2.283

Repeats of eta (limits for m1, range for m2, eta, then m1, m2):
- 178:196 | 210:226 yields 0.00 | 2.62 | 2.56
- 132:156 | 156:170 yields 0.01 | 2.24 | 2.05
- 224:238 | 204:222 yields 0.10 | 2.03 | 2.66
